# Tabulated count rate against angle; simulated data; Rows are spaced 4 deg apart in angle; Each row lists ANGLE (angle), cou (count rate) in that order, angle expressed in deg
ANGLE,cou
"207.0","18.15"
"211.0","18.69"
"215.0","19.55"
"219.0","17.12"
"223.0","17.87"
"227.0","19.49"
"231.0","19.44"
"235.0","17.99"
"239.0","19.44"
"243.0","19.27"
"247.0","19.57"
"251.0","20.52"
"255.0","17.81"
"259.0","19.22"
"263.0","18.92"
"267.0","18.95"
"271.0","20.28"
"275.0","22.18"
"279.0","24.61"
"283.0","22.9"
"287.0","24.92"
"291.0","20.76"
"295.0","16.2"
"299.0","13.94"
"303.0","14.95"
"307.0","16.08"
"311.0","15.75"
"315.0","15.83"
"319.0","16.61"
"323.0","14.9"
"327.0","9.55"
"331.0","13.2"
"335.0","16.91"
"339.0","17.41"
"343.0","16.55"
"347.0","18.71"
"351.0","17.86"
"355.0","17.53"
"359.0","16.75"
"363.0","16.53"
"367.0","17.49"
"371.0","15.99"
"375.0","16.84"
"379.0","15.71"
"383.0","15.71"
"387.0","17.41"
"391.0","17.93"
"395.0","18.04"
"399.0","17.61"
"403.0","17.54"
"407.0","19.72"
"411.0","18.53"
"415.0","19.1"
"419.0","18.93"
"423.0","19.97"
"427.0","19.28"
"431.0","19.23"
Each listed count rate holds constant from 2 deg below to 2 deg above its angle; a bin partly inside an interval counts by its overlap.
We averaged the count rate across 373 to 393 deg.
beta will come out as 16.7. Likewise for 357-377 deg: 16.7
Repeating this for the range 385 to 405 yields 17.7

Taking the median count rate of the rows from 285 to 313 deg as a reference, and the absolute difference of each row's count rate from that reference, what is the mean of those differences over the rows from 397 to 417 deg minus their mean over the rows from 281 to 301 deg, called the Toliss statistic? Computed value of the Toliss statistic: -2.1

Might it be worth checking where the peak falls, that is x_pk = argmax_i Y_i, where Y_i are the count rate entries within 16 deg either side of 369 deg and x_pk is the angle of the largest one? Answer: 355.0 deg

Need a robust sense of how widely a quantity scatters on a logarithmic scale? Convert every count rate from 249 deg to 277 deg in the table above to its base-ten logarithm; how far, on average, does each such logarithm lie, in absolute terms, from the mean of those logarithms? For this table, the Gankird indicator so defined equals 0.024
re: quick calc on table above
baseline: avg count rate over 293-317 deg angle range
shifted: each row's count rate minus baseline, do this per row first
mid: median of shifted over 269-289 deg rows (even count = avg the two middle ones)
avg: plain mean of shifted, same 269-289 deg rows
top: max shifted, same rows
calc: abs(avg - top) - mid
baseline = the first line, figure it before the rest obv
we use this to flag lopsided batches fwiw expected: -5.5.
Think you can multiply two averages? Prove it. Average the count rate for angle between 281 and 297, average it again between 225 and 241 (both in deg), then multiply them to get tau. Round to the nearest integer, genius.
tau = 405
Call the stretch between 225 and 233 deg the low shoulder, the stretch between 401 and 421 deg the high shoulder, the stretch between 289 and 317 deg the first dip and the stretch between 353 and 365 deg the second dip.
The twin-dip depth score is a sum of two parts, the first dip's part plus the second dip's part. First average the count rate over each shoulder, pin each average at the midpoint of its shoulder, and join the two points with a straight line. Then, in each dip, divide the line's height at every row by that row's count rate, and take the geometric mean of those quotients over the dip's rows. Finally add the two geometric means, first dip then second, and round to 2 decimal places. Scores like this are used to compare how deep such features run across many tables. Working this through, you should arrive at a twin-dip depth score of 2.31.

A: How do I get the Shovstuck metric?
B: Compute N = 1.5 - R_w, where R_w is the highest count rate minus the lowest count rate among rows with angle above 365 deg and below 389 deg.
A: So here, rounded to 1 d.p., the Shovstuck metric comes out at -0.3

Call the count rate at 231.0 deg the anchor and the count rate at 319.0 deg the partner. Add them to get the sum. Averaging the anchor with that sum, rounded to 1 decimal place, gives 27.7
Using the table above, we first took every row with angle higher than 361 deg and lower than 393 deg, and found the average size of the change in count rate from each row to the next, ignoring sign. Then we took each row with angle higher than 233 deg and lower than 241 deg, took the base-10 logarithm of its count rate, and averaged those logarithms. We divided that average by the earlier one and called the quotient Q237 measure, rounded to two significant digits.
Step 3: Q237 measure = 1.3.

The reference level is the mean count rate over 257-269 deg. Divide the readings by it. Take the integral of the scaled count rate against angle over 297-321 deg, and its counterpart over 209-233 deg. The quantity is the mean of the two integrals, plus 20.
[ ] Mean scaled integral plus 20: 41.6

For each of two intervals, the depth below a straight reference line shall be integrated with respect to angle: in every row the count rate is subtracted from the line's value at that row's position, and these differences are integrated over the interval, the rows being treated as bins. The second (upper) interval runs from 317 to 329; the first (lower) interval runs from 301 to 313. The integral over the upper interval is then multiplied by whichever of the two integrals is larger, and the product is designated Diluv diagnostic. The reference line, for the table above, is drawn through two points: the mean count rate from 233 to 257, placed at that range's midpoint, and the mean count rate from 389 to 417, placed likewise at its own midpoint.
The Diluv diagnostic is 3664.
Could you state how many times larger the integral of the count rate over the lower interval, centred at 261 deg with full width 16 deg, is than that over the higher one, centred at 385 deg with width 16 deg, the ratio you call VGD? 1.12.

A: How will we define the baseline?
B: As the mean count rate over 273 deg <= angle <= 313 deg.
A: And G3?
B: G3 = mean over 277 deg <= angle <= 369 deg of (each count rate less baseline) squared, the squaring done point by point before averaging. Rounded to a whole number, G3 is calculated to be 16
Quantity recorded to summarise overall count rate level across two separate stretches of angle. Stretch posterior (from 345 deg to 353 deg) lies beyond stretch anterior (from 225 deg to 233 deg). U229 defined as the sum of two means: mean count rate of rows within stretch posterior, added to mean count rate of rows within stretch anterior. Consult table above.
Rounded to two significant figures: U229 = 38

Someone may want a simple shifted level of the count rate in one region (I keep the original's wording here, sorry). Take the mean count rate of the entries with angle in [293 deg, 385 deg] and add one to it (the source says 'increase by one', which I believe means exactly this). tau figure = 17.0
